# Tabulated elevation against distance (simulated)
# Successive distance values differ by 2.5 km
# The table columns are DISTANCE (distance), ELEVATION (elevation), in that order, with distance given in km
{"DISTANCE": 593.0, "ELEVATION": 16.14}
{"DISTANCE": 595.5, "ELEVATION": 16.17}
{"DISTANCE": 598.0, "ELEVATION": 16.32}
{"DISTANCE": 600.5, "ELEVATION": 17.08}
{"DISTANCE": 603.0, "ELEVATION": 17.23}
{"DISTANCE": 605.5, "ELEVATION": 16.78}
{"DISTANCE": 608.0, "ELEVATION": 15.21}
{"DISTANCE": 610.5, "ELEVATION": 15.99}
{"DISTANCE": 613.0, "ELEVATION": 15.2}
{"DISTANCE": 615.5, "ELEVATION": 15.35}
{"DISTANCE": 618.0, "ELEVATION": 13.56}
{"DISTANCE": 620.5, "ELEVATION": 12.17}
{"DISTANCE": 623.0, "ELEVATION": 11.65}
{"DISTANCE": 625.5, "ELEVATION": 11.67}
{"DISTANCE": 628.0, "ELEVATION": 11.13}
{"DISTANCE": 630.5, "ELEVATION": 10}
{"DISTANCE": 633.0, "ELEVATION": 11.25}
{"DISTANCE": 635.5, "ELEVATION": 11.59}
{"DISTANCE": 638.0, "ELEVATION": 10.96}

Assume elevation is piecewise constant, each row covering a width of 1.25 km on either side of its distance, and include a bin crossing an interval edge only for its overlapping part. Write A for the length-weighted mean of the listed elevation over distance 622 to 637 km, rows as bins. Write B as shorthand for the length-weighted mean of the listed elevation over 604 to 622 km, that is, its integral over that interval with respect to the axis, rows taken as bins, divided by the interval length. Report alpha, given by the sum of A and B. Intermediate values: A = 11.2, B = 14.9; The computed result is 26.1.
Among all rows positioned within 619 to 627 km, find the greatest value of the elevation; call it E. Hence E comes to 12.17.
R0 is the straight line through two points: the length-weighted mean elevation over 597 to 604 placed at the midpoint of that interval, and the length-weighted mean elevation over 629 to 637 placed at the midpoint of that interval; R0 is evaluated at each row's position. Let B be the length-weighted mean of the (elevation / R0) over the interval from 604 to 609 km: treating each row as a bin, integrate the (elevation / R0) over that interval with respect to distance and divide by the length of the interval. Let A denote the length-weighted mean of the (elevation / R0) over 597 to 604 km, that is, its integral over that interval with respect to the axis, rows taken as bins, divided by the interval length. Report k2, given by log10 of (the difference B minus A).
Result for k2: -1.75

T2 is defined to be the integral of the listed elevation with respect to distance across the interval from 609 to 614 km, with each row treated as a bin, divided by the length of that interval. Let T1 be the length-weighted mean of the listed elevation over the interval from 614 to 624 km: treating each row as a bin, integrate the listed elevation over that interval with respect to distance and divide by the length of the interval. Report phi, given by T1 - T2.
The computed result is -2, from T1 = 13.3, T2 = 16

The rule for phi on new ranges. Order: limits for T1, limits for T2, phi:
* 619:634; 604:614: -4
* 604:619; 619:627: 4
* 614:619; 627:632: 4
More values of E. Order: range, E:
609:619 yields 15.99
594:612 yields 17.23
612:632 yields 15.35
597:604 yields 17.23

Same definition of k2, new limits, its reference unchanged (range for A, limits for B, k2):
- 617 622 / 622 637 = -1.71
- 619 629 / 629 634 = -1.77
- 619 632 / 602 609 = -0.98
